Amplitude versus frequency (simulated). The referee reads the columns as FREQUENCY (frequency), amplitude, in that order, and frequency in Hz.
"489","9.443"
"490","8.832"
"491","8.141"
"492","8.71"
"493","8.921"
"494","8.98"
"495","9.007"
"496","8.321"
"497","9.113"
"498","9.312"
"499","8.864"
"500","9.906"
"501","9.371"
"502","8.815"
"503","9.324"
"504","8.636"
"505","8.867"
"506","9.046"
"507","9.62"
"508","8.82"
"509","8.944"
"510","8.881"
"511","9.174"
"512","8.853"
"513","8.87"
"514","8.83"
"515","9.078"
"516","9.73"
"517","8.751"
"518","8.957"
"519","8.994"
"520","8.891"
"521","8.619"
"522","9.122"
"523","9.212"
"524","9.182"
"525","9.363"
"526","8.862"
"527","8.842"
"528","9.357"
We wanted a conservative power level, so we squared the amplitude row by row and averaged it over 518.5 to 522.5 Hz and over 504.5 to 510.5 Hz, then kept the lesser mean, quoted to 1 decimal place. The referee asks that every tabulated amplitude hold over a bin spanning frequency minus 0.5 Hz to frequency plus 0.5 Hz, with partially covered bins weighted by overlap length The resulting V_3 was 79.4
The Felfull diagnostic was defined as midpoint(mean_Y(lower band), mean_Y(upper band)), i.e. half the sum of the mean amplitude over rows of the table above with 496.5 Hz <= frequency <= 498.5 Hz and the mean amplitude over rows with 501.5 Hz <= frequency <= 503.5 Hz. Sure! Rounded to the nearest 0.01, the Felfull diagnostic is 9.14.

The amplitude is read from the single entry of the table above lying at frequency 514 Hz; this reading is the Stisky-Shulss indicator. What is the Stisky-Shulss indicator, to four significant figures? 8.830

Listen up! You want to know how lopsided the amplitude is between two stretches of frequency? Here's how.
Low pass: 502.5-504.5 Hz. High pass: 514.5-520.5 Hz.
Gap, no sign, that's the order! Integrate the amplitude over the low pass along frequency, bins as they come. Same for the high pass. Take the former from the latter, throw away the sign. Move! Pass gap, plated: 36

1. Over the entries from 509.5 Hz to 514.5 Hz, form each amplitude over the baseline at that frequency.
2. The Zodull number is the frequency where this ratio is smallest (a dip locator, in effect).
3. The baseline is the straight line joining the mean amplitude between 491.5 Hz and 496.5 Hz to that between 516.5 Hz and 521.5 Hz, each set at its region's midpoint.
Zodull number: 514 Hz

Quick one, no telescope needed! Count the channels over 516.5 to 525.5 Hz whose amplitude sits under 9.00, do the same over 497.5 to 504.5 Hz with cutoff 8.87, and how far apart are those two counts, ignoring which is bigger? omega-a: 2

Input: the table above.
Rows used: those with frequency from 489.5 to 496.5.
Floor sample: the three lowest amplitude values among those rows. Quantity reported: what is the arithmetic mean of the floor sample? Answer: 8.39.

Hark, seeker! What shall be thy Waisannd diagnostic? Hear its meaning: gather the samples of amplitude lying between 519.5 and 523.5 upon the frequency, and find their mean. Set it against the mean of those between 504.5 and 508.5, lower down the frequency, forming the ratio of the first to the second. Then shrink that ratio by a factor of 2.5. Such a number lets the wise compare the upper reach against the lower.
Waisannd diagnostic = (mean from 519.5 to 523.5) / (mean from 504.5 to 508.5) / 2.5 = 0.394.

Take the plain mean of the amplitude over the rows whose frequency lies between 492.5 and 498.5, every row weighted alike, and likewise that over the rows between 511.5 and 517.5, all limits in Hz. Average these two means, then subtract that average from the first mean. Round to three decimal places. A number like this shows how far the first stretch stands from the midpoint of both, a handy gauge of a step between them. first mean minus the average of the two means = -0.038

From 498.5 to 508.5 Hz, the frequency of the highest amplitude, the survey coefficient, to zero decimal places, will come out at 500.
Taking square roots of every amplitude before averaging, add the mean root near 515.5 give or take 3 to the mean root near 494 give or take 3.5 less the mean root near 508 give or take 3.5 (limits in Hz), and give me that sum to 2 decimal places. 2.95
